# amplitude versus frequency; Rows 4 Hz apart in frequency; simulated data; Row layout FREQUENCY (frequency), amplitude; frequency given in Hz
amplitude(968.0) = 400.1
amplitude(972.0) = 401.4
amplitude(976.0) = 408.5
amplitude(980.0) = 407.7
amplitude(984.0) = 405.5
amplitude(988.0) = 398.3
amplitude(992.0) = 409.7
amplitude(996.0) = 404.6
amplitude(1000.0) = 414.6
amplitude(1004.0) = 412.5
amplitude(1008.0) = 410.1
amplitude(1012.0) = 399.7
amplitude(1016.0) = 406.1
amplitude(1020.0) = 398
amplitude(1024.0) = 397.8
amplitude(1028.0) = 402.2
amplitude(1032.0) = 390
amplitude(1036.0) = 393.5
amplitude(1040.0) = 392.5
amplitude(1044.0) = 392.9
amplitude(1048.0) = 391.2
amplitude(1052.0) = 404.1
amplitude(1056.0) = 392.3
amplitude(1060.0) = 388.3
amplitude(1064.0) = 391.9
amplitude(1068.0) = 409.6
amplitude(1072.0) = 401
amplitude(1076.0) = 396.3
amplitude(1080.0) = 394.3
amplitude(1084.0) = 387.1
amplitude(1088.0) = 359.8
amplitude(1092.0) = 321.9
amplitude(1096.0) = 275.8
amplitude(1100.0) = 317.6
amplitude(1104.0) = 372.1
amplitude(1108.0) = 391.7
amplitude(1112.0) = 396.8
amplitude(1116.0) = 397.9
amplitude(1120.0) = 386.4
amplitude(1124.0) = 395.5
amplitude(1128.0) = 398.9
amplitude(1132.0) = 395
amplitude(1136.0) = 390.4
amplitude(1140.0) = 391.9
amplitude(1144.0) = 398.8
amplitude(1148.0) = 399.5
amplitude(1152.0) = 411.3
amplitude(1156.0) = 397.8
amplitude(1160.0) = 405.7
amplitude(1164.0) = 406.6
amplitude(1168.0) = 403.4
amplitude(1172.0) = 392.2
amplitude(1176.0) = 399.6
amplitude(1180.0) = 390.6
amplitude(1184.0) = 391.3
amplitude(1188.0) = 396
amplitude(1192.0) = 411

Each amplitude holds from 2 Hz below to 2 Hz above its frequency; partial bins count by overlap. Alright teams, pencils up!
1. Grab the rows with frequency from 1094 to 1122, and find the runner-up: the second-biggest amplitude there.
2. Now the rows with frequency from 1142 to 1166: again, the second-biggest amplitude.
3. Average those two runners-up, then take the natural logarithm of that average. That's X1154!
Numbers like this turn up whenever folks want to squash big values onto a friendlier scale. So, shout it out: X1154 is 6.00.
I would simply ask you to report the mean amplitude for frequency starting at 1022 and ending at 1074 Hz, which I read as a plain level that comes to 396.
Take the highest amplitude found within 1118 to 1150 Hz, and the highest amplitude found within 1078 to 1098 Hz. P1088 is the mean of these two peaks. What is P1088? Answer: 397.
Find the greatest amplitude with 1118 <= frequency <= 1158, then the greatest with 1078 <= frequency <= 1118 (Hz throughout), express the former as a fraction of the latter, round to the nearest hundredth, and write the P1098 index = 1.03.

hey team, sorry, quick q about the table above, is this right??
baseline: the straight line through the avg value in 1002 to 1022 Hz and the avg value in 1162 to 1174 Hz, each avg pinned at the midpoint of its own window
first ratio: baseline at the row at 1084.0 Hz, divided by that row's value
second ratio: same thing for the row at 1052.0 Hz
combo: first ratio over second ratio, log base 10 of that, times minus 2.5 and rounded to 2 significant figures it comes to -0.044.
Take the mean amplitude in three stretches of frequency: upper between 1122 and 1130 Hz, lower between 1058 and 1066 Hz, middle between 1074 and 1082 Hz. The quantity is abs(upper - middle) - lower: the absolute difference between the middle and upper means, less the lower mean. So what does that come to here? -388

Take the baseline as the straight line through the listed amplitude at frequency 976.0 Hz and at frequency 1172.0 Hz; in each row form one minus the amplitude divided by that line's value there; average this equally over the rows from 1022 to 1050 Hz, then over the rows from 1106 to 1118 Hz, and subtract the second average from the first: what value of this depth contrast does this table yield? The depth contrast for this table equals 0.0185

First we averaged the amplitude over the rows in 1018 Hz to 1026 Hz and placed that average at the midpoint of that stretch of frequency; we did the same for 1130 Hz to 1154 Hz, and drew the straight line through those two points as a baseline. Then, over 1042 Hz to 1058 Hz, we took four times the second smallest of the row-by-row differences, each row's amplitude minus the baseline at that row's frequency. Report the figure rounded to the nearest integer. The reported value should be -22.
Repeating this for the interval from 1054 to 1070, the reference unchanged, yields -24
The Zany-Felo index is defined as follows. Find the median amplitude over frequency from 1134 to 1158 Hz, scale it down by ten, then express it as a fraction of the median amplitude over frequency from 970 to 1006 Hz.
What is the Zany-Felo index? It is 0.098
